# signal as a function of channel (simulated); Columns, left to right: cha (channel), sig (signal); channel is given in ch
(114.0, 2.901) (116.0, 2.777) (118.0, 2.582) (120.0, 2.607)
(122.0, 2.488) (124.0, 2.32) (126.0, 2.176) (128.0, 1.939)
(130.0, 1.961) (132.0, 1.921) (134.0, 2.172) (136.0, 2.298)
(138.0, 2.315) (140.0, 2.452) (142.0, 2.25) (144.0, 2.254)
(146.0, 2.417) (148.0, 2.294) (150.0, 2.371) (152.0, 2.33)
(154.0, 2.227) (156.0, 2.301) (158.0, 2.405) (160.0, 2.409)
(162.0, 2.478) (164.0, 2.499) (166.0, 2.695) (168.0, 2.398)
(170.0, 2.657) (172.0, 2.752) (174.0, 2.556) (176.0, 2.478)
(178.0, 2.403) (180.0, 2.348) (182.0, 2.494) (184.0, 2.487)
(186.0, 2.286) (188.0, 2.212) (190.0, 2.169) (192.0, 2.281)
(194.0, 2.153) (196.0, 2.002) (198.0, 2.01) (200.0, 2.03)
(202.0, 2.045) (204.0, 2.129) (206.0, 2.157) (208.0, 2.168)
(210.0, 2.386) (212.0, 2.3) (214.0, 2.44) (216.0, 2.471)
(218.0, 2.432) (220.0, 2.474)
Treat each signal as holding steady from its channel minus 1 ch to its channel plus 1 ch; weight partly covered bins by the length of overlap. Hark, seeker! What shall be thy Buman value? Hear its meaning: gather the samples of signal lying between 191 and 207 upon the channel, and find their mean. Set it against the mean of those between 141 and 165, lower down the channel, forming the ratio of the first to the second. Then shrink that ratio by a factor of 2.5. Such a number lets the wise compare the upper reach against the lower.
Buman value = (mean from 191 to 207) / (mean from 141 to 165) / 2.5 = 0.36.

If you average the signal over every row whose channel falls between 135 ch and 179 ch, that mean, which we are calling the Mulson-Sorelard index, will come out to 2.42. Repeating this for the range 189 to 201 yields 2.11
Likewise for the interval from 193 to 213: 2.14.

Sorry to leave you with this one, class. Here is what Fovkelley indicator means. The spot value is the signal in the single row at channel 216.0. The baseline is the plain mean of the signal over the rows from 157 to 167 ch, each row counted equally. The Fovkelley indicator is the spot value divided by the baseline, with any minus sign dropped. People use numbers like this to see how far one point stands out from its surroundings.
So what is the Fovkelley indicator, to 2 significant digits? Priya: 0.99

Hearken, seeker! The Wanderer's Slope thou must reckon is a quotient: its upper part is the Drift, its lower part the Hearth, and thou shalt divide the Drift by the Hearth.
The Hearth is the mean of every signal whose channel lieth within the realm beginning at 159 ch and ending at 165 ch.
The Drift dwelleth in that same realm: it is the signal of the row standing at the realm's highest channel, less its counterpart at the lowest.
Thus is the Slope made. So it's 0.04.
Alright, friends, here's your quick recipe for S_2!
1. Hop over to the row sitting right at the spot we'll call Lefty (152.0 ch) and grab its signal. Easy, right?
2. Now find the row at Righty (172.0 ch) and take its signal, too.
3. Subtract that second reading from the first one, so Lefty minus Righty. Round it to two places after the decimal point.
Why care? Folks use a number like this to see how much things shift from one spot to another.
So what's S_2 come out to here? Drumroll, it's -0.42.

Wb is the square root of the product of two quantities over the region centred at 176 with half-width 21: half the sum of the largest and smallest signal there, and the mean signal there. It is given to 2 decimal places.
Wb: 2.39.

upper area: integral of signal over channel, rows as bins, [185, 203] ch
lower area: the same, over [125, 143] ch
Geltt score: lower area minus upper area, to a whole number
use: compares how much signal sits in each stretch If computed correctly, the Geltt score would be 1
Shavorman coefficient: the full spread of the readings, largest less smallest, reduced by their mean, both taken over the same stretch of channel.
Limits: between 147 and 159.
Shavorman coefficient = -2.1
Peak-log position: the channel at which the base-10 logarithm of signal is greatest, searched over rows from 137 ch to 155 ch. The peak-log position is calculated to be 140.0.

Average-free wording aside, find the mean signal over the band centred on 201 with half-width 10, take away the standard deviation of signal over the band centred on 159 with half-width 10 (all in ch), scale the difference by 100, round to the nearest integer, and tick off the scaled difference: 201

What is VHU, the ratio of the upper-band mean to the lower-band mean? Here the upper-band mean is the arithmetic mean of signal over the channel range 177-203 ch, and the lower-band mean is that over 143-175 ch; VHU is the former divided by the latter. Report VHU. 0.91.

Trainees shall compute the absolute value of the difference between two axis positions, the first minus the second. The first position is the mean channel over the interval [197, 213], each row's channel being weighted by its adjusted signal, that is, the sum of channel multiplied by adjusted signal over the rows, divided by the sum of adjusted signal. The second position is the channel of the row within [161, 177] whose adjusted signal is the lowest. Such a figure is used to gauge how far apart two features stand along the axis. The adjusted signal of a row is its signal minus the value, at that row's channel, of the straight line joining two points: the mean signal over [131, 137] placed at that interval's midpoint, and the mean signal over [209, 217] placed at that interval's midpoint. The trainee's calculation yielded 34.9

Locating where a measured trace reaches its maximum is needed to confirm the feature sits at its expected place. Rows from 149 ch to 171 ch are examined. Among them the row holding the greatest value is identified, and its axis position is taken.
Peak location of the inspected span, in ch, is 166.0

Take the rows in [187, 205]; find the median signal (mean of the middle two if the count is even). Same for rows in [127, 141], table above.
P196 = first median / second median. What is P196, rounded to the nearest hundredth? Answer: 0.98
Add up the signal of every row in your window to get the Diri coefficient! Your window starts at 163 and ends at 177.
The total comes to 18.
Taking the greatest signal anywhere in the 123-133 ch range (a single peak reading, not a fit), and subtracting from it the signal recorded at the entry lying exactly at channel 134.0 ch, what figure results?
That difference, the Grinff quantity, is 0.1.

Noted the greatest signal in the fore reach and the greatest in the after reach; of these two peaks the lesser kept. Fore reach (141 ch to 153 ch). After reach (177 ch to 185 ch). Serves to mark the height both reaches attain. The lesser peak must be 2.42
